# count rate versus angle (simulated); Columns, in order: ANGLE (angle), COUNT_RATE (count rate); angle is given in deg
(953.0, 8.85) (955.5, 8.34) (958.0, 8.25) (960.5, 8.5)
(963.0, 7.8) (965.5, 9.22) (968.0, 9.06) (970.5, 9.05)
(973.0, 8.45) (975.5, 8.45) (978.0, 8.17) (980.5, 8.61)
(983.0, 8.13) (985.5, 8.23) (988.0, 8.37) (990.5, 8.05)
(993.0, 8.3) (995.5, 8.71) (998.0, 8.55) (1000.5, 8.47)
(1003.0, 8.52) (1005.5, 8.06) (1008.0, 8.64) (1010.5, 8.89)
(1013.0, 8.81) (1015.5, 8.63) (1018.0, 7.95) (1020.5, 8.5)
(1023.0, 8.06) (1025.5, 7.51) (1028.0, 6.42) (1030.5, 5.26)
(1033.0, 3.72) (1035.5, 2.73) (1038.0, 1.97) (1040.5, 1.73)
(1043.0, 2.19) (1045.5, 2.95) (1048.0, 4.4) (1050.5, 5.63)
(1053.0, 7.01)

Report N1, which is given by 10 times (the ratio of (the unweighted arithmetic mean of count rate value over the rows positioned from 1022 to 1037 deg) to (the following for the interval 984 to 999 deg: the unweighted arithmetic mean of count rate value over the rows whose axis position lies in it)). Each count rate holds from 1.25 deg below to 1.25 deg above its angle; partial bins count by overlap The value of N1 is 7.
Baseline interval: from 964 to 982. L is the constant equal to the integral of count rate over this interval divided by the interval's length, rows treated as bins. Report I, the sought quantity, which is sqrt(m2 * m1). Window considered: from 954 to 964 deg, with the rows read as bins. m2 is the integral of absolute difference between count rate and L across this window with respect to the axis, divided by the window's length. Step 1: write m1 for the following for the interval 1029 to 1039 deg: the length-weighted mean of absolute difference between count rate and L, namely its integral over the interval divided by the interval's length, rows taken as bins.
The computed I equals 1.53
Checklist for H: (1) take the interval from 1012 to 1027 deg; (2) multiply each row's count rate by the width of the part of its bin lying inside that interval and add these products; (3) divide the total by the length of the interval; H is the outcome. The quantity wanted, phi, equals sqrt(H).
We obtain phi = 2.86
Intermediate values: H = 8.20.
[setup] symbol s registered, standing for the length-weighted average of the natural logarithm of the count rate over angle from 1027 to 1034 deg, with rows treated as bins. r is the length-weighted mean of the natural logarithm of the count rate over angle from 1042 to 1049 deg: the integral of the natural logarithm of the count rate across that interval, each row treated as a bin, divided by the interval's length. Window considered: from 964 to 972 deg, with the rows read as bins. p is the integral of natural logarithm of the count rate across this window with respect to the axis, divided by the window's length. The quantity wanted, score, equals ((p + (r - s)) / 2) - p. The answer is -1.4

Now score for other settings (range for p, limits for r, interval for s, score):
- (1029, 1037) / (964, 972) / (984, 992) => -0.6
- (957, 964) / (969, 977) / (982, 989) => -1.0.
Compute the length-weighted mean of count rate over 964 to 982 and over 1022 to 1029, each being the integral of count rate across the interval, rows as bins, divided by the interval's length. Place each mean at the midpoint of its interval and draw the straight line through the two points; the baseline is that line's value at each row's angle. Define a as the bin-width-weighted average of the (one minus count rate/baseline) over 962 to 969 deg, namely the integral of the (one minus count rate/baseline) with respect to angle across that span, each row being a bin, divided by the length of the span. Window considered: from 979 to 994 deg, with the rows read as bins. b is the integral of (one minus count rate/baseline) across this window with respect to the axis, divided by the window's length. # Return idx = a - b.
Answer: 0.01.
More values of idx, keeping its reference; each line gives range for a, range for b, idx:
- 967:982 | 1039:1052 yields -0.49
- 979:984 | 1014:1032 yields 0.02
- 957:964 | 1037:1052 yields -0.43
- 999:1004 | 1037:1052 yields -0.59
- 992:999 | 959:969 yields -0.08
